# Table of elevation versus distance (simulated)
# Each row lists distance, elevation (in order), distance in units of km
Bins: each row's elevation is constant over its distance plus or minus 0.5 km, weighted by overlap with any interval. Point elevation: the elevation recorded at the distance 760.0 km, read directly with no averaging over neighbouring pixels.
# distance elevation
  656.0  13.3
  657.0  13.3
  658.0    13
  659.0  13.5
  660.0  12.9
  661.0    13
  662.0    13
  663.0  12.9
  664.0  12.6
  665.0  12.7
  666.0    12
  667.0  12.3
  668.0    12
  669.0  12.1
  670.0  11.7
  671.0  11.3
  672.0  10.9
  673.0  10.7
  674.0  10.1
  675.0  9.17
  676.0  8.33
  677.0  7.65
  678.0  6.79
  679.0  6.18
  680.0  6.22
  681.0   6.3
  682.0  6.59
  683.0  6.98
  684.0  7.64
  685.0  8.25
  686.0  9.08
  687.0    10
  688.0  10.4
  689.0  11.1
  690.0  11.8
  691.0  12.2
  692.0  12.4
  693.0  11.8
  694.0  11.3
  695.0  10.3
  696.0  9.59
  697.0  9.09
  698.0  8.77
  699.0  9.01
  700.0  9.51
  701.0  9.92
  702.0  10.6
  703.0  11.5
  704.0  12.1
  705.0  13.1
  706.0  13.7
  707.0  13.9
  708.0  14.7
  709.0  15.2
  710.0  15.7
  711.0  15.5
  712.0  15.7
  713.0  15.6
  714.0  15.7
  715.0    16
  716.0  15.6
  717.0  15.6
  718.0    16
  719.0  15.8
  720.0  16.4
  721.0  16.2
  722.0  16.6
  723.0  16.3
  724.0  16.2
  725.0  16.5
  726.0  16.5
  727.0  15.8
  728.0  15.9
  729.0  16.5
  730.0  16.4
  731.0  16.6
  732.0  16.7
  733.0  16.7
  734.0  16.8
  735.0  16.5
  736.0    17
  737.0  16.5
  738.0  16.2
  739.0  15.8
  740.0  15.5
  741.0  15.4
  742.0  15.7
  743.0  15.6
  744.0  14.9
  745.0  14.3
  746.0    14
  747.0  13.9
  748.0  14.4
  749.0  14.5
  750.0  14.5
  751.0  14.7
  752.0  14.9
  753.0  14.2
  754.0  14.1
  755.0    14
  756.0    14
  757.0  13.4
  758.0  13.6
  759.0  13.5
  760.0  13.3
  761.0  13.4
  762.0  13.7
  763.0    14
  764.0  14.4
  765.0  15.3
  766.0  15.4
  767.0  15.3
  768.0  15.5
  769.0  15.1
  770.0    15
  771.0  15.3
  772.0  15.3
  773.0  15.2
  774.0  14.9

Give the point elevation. 13.3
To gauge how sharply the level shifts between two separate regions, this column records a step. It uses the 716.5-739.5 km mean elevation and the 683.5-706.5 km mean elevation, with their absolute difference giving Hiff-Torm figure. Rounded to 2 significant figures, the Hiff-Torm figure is 5.8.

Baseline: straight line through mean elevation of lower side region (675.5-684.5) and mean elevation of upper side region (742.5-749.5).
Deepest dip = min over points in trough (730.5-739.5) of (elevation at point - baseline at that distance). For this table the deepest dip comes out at 2.1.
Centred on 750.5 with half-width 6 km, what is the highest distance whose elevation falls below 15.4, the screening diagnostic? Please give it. 756.0 km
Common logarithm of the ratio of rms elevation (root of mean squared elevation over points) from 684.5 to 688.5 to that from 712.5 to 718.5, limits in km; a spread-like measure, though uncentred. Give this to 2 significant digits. -0.22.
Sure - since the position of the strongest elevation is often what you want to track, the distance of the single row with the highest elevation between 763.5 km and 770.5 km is 768.0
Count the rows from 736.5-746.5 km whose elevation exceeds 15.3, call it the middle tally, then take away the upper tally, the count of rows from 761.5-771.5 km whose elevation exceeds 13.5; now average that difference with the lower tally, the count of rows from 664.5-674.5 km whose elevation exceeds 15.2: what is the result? -1.5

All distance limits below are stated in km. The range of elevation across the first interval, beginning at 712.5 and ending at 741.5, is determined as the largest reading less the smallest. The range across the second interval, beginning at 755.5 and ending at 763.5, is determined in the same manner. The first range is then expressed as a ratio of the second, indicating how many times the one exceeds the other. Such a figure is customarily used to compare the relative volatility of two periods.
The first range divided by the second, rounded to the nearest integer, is 2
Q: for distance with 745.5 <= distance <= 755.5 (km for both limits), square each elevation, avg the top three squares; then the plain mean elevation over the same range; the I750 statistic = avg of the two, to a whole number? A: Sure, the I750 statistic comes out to 115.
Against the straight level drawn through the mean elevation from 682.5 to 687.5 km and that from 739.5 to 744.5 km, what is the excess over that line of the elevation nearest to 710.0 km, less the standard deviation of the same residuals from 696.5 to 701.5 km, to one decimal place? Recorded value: 3.9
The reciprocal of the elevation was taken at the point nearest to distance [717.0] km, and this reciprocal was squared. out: 0.0041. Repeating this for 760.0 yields 0.0057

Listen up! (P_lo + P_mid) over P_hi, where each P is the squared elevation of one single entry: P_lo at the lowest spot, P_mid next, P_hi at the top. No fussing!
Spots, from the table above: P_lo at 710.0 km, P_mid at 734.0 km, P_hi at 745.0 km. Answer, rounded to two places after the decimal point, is 2.59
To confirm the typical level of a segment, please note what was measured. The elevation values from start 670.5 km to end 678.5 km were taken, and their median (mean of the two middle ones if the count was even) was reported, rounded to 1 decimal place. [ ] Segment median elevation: 9.6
